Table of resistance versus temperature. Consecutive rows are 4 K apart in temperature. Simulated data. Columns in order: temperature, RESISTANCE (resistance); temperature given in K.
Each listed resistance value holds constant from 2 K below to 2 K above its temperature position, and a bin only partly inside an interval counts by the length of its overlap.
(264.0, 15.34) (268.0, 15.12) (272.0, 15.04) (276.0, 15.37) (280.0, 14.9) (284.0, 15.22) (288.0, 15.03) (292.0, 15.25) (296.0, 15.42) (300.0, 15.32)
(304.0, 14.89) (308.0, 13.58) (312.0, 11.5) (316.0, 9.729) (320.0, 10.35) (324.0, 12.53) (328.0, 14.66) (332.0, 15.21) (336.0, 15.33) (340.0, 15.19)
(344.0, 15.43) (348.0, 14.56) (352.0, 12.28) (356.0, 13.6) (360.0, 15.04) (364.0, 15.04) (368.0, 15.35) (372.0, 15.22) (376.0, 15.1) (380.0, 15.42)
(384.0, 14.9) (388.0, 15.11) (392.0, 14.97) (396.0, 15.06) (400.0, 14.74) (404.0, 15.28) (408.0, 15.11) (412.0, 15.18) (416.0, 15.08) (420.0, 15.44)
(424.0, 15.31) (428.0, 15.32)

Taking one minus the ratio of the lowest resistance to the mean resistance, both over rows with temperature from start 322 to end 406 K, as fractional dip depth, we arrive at 0.17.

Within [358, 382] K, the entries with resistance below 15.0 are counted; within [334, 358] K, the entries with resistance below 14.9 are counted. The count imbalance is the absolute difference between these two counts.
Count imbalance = 3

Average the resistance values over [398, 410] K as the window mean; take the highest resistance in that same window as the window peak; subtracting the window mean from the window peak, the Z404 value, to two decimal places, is 0.24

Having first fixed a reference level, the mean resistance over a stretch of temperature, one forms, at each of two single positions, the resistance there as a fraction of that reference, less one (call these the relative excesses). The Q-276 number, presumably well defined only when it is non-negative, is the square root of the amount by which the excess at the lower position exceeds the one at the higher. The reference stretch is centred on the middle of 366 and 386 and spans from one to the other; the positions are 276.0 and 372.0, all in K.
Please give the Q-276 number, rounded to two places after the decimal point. 0.10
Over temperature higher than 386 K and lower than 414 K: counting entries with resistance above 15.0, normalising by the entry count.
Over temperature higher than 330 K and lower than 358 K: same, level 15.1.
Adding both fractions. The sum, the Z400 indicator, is 1.3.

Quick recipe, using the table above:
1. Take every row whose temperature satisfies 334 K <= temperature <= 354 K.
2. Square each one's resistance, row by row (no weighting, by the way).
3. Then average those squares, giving 213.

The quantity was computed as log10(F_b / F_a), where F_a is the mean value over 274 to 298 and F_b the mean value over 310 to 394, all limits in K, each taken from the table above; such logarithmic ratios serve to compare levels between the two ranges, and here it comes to -0.032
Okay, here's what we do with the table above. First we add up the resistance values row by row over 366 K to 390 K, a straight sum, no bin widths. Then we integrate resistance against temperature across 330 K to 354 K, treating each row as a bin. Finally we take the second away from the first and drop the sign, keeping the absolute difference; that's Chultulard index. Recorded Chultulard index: 261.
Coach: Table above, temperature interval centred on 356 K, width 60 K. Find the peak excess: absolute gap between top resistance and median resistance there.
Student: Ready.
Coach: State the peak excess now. 0.330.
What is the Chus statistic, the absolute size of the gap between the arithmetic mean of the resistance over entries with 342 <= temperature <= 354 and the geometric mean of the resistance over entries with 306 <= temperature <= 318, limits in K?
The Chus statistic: 2.6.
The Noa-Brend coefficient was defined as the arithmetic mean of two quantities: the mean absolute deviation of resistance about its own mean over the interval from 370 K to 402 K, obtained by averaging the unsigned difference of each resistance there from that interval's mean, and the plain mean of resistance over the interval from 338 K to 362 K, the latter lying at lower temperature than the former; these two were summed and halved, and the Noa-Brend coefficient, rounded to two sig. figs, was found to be 7.2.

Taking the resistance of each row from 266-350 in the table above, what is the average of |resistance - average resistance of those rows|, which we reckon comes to 1.3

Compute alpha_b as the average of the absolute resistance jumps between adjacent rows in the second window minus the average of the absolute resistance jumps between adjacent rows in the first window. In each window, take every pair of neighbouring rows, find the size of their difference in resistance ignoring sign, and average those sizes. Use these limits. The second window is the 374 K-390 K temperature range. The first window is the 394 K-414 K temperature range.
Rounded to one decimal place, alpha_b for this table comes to 0.1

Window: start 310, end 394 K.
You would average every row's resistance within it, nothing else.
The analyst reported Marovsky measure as 14.1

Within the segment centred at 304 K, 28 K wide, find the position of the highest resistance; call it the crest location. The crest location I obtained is 296.0 K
